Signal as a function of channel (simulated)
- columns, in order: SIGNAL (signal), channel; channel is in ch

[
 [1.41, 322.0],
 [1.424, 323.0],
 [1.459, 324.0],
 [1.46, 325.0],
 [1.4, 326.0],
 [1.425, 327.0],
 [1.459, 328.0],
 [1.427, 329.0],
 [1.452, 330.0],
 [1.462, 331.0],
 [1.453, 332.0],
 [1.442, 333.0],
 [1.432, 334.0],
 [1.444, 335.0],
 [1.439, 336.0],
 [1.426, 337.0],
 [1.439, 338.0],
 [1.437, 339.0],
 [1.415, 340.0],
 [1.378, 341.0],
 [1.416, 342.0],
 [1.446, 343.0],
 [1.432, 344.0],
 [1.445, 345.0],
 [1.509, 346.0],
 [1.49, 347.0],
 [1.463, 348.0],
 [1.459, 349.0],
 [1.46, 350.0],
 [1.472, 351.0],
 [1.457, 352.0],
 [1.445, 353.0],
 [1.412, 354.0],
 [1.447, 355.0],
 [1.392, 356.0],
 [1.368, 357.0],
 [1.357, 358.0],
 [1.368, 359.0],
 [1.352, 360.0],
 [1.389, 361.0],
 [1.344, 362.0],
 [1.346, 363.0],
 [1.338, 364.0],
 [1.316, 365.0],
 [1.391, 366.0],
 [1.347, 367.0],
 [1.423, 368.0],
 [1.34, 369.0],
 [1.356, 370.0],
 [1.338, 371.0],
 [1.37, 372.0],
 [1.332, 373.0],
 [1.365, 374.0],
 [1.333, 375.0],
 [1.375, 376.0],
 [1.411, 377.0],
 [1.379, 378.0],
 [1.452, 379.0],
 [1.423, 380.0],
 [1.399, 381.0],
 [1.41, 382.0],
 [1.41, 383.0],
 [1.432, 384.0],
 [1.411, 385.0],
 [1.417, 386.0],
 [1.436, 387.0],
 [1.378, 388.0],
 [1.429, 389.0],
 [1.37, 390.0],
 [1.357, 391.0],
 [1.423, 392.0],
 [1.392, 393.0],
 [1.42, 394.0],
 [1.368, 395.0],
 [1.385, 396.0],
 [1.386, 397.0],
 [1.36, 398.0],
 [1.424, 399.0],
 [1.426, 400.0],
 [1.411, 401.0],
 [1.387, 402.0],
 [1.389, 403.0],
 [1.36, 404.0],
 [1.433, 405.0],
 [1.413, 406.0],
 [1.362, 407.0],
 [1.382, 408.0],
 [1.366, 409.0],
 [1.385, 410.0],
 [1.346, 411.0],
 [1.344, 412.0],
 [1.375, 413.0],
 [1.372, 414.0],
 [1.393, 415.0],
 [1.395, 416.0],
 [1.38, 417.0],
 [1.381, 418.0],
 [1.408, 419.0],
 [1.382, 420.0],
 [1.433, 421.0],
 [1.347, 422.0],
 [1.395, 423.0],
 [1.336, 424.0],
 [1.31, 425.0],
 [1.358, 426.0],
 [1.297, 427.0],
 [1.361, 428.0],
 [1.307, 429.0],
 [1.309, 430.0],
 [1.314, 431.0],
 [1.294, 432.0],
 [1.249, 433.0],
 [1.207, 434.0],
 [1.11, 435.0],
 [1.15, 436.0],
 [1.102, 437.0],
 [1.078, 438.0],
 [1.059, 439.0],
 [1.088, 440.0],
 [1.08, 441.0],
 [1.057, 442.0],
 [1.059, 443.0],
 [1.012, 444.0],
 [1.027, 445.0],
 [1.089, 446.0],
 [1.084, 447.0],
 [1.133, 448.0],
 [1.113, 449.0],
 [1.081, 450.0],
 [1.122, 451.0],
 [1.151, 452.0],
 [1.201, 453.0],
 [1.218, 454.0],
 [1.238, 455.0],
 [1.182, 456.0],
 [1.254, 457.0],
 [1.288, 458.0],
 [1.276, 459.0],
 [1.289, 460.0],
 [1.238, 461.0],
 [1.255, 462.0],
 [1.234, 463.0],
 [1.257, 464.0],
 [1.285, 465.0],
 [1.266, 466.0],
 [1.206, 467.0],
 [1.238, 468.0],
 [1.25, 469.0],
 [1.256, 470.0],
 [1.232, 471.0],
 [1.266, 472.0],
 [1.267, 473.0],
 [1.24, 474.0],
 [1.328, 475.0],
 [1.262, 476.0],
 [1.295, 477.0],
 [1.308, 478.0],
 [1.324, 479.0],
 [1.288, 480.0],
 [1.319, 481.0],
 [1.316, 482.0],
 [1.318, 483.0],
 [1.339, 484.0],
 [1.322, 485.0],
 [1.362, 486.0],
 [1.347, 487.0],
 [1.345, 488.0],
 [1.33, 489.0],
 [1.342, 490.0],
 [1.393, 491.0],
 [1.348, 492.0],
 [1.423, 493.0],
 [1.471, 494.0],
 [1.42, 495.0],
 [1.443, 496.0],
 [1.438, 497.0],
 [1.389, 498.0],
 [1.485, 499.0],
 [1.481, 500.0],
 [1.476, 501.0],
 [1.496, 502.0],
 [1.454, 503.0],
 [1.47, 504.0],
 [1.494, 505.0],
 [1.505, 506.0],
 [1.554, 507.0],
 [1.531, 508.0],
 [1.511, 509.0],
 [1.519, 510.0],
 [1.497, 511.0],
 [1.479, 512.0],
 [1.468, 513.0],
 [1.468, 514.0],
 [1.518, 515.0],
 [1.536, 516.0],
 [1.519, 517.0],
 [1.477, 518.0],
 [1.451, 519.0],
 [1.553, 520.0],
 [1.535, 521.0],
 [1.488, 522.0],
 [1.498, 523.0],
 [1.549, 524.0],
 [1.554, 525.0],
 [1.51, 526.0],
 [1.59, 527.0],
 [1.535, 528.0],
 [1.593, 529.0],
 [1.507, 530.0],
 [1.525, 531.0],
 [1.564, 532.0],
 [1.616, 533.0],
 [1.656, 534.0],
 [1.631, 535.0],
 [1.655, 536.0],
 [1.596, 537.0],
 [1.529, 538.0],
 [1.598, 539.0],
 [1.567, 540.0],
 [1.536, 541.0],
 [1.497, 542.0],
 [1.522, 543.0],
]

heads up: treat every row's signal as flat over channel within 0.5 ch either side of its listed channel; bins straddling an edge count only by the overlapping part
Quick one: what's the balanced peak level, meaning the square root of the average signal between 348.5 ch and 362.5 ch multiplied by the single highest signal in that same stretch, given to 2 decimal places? 1.44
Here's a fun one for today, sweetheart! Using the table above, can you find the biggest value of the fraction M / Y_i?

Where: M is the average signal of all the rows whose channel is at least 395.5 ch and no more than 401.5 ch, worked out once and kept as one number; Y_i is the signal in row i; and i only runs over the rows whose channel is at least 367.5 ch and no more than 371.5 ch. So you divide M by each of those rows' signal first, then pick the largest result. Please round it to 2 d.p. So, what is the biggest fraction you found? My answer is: 1.05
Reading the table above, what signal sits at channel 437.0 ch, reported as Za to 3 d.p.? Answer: 1.102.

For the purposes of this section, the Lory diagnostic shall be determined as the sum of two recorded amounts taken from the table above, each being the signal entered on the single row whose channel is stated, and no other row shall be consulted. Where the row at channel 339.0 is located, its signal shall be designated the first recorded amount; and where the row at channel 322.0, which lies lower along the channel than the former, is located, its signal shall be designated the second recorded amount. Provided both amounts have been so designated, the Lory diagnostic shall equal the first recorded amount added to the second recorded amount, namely 2.85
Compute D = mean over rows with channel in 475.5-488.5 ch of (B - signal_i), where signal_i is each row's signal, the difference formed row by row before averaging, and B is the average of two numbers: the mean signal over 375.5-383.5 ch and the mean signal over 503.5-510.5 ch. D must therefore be 0.14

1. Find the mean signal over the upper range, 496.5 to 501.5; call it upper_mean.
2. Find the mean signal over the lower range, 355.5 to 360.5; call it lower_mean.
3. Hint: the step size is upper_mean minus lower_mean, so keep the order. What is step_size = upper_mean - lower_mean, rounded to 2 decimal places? 0.09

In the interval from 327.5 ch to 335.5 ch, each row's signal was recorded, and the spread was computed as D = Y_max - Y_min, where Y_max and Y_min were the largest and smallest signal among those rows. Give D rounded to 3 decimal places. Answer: 0.035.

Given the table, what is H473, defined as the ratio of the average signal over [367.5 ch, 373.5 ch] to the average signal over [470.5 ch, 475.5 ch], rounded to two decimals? 1.07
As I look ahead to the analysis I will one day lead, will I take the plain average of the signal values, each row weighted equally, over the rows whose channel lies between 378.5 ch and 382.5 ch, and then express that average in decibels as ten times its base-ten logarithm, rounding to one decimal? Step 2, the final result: 1.5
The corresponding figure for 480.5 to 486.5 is 1.2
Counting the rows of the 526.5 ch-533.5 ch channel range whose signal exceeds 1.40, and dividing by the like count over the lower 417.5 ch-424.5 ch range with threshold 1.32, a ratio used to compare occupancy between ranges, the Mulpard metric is 1.00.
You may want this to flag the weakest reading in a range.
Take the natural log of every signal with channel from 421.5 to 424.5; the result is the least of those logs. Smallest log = 0.29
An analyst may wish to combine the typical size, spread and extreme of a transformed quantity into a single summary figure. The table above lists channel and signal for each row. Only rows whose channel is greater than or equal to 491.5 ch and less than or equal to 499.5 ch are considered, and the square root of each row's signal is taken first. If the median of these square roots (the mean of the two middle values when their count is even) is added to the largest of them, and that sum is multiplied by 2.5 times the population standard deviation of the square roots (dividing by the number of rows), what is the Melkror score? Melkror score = 0.10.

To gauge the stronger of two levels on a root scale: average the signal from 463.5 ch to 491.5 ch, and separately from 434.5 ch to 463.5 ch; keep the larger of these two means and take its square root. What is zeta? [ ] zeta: 1.14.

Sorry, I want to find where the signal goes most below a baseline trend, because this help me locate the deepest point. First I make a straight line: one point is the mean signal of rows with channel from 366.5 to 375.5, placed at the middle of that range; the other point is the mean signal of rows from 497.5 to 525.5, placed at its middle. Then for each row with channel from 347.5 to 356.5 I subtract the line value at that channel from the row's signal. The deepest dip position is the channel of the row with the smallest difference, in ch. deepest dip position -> 356.0 ch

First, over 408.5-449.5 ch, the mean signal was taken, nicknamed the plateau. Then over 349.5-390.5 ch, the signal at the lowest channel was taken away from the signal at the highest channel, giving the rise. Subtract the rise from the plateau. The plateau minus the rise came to 1.34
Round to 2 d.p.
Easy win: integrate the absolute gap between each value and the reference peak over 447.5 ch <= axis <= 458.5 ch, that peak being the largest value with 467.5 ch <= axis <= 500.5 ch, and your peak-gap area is 3.35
